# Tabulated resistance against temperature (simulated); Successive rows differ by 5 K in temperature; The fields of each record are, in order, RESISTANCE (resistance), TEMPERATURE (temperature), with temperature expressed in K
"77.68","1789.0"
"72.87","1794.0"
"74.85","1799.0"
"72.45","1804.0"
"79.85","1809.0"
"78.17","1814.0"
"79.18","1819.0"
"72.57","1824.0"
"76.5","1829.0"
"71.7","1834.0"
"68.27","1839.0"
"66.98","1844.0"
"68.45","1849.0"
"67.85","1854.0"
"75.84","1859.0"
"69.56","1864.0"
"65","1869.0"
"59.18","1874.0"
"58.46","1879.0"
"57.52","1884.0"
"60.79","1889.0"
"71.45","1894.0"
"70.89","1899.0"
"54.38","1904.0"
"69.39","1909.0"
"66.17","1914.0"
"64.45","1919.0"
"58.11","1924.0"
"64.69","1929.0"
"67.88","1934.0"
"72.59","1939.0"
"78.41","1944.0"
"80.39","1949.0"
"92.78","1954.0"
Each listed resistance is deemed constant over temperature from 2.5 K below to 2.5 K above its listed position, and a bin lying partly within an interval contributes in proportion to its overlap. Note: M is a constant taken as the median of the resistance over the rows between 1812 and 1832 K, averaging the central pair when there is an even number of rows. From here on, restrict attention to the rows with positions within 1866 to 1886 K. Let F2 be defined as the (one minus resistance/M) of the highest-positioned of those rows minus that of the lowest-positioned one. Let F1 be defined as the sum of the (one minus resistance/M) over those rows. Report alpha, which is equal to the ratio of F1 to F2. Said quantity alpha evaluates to 9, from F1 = 0.9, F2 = 0.10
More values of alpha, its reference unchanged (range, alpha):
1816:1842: 2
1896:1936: 34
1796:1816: -1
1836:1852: -157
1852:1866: -11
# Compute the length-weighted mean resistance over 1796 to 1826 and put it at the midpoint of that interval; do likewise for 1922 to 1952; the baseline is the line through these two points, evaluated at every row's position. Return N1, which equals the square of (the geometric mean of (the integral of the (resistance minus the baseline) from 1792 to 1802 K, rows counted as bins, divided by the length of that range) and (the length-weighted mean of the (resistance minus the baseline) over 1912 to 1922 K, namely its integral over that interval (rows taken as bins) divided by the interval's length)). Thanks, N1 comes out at 20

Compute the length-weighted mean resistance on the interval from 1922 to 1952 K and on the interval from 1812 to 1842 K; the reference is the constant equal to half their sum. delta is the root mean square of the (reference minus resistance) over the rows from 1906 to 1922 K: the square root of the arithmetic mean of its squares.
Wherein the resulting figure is 6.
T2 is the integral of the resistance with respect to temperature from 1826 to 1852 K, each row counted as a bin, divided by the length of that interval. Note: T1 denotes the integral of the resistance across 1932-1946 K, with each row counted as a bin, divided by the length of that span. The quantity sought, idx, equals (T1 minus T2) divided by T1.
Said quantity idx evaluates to 0.04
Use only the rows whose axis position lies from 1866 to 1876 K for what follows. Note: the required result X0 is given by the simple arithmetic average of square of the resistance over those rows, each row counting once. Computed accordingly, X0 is 3864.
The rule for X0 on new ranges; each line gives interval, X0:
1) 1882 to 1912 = 4151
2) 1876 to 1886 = 3363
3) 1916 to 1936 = 4081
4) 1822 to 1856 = 4957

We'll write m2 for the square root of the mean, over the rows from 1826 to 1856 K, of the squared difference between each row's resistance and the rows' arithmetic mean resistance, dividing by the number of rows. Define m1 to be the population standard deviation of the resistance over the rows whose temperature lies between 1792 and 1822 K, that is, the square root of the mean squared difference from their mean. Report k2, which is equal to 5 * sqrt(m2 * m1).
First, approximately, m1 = 3.0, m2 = 3.3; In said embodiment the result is 16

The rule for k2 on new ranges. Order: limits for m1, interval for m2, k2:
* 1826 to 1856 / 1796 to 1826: 16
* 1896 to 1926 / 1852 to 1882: 30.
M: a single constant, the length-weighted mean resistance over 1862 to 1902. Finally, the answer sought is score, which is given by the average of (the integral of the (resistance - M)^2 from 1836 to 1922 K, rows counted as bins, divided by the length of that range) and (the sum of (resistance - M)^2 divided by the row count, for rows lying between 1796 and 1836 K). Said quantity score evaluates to 90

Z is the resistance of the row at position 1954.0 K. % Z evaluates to 92.78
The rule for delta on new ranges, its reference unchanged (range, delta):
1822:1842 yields 3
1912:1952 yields 8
